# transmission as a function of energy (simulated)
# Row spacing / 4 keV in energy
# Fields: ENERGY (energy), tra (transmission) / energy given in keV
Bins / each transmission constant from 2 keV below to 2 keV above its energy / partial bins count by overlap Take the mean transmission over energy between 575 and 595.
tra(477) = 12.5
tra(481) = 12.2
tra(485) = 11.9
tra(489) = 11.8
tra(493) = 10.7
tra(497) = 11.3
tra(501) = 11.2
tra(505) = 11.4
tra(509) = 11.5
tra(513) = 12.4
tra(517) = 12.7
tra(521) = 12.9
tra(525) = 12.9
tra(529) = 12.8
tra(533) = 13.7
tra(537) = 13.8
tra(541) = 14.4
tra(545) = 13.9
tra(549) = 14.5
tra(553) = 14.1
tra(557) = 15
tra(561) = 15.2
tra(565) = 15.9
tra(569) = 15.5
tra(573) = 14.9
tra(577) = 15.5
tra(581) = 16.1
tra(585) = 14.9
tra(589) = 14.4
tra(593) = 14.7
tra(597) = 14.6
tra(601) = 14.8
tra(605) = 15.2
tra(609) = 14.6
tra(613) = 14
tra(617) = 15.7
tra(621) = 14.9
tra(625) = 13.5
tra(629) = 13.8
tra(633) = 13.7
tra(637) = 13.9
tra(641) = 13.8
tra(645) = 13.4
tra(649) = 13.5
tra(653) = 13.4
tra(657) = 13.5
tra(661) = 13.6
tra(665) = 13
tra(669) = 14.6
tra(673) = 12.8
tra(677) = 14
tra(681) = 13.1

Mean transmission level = 15.1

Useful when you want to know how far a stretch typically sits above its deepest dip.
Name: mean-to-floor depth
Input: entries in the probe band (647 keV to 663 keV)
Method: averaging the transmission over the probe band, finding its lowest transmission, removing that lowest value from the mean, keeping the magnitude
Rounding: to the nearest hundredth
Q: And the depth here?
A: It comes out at 0.10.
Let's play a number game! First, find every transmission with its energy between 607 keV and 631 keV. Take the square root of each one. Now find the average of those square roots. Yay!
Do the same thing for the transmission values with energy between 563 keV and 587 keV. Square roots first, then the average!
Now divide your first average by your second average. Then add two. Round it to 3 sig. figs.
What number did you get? 2.97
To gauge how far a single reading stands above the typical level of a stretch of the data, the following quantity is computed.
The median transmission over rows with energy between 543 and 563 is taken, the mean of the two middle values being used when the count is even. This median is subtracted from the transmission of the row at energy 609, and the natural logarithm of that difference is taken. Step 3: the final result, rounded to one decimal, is -2.3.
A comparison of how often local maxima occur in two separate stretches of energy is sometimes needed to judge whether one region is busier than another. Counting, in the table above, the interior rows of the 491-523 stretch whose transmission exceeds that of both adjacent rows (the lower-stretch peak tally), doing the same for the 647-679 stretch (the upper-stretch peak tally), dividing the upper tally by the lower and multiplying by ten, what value 20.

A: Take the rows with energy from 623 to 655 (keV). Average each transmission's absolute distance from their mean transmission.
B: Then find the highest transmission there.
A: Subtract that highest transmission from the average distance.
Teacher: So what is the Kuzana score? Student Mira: -13.7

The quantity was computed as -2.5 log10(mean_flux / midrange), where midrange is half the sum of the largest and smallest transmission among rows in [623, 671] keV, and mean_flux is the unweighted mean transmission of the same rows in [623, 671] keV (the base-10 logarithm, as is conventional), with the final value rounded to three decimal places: 0.013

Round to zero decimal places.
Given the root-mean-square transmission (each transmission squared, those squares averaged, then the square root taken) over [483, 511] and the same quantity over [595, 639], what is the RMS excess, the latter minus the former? 3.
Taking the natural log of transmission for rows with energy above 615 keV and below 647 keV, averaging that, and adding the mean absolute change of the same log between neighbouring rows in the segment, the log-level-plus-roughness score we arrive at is 2.68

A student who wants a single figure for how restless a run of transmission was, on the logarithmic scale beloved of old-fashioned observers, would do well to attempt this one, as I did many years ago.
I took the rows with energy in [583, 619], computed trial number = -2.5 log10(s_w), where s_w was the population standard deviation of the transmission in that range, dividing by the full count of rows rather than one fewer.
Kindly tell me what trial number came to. 0.86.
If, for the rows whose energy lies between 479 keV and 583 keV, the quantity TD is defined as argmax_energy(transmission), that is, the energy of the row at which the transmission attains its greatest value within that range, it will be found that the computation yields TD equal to 581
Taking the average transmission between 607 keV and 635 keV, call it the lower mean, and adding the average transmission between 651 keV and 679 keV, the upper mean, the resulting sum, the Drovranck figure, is 27.9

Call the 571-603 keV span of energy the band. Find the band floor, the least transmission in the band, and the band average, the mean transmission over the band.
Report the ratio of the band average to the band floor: 1.04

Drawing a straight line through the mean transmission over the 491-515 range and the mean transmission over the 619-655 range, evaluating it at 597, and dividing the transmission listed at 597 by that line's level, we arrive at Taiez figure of 1.12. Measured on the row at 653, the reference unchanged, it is 0.95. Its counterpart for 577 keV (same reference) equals 1.22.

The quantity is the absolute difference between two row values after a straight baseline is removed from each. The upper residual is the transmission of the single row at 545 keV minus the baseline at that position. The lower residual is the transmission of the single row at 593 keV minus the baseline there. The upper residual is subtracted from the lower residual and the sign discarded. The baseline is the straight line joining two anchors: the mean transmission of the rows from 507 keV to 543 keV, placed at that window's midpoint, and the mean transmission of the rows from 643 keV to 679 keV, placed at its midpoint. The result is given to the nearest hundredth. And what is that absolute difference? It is 0.62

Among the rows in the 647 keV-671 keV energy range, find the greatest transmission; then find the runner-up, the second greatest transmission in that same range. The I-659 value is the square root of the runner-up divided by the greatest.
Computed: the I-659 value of 0.9651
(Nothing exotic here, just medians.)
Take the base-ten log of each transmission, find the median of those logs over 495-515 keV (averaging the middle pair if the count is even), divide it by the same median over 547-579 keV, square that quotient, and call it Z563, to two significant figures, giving 0.80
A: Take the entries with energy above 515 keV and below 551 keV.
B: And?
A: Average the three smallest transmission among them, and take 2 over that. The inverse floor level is 0.156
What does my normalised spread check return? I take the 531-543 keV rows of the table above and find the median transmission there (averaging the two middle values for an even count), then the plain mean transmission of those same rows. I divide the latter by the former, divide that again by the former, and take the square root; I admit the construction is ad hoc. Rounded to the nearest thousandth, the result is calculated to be 0.271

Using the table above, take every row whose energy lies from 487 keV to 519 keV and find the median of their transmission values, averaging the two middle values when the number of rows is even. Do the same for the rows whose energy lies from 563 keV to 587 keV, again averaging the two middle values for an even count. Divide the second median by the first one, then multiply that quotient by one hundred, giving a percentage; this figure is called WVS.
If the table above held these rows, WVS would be 135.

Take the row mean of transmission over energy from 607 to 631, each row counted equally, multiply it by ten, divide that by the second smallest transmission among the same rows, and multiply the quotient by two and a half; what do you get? 26.12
